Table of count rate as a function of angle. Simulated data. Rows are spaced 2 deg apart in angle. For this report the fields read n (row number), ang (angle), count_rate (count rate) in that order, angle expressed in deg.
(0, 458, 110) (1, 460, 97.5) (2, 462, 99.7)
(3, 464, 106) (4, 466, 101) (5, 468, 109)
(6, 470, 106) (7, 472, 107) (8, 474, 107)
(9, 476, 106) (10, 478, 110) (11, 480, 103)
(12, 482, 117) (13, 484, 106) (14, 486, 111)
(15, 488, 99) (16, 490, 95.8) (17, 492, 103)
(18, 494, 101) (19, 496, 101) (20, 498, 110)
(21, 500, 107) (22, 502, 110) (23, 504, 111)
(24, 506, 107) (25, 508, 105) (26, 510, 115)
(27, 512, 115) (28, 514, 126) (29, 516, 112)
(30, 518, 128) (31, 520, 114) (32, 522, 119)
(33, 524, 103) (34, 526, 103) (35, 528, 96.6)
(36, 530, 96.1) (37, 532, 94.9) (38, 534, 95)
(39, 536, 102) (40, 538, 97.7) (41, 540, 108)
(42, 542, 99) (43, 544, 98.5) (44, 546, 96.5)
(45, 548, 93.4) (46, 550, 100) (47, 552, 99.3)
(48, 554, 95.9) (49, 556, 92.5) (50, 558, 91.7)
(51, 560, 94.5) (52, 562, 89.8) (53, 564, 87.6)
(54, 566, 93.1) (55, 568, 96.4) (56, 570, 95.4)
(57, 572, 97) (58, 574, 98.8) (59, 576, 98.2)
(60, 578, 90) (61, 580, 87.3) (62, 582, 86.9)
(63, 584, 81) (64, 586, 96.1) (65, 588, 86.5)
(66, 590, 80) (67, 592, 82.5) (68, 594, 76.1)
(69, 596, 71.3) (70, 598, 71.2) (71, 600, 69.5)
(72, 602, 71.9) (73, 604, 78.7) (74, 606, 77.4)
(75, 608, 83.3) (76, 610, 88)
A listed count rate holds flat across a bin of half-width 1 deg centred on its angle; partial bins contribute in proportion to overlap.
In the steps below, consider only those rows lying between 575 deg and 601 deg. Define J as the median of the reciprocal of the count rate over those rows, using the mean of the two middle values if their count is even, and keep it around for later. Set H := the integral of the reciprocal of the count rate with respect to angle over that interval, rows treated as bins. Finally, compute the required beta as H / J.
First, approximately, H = 0.318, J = 0.0121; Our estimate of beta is 26.2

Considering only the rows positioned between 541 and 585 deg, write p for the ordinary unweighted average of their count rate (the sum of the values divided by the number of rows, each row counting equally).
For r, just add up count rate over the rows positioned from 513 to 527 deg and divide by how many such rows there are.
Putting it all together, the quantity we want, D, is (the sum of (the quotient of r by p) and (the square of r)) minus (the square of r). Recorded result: 1.23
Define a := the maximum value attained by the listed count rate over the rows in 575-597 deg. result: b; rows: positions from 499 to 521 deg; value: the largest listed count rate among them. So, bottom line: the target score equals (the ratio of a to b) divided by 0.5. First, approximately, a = 98.2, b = 128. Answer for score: 1.53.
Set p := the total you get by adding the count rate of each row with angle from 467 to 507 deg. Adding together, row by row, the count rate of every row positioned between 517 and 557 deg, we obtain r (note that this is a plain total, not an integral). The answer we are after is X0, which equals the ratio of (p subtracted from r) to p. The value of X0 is -0.04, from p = 2127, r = 2032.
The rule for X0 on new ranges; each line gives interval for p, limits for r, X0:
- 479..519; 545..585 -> -0.15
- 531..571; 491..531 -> 0.14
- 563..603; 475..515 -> 0.26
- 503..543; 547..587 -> -0.13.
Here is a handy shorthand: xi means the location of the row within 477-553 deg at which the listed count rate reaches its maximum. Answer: 518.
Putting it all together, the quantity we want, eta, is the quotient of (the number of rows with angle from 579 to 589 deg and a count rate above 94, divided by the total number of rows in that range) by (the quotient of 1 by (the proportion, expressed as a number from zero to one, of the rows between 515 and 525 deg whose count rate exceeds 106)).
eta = 0.16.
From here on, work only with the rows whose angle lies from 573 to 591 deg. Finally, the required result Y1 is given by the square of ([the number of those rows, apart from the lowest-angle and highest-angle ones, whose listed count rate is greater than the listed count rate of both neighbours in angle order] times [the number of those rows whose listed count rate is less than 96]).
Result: 36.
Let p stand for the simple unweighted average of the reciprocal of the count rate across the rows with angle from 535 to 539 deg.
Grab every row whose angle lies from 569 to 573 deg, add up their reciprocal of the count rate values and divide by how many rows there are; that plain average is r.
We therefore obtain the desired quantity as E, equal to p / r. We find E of 1.0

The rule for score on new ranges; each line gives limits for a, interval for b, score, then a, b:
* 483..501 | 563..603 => 2.25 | 111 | 98.8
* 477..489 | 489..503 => 2.13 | 117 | 110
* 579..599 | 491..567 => 1.50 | 96.1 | 128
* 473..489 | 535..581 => 2.17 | 117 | 108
